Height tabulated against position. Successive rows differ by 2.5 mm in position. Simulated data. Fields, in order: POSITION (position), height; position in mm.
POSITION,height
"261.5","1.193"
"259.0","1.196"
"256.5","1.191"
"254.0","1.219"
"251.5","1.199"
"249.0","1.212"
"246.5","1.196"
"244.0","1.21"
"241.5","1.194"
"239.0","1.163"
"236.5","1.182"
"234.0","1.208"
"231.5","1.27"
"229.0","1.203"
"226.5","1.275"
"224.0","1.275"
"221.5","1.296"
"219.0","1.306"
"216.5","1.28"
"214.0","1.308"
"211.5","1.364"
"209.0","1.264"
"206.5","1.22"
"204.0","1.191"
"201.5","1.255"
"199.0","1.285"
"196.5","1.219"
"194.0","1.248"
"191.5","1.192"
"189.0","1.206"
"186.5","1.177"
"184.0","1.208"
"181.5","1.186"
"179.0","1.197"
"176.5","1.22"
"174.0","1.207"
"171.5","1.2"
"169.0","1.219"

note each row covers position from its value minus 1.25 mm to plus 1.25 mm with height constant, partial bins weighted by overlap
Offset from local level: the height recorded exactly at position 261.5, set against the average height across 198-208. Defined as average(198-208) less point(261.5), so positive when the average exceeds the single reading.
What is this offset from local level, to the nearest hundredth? 0.04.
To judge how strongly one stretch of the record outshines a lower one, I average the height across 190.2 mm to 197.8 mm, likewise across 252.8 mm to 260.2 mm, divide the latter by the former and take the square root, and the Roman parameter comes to 0.99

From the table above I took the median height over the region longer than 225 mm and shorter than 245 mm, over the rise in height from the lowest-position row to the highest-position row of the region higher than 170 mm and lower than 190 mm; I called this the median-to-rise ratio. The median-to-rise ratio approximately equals 201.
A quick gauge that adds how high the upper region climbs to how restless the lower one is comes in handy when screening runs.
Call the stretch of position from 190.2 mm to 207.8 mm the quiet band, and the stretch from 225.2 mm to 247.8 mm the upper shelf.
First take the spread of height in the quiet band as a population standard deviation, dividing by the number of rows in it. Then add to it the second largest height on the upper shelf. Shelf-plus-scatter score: 1.30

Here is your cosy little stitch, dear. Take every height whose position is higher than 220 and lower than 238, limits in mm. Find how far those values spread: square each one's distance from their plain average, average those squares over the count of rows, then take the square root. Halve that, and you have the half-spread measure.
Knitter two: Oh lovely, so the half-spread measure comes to 0.021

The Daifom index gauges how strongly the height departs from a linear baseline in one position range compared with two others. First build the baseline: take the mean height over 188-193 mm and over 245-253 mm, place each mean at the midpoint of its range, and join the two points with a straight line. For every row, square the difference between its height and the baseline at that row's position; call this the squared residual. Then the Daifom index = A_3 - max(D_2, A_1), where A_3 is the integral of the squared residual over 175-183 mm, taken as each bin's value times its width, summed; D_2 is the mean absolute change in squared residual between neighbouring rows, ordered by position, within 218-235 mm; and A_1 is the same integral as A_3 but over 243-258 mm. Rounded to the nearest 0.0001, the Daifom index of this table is -0.0018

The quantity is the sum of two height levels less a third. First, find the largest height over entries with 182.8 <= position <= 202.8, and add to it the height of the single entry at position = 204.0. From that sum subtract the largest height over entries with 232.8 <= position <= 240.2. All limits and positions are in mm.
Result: 1.27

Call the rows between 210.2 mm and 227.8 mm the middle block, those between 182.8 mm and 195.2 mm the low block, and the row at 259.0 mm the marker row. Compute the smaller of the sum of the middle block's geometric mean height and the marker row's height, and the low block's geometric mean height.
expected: 1.21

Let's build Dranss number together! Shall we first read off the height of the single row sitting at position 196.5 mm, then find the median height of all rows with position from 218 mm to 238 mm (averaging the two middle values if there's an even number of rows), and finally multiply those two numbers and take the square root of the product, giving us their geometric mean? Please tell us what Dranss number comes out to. 1.25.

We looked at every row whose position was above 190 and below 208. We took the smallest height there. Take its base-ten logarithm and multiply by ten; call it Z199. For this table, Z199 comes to 0.759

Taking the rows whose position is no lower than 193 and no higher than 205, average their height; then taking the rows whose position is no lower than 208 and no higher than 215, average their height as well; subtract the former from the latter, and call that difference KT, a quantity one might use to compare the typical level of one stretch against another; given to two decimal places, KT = 0.07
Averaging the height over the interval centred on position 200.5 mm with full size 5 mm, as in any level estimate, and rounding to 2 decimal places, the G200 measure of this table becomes 1.27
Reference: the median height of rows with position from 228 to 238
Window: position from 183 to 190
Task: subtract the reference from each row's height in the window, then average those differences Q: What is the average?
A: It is -0.01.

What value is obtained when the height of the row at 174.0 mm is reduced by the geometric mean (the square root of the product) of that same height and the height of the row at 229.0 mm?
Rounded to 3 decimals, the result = 0.002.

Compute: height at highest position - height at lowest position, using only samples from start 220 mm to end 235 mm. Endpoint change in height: -0.088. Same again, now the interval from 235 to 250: 0.030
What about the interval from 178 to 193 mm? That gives -0.005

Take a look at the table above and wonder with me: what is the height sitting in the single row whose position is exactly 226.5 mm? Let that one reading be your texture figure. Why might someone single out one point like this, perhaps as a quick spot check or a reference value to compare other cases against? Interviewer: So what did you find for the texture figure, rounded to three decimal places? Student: 1.275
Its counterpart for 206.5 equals 1.220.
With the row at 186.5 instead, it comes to 1.177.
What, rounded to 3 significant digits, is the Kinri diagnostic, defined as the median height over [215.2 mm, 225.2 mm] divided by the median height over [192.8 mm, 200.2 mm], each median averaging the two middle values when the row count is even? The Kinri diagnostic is 1.03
